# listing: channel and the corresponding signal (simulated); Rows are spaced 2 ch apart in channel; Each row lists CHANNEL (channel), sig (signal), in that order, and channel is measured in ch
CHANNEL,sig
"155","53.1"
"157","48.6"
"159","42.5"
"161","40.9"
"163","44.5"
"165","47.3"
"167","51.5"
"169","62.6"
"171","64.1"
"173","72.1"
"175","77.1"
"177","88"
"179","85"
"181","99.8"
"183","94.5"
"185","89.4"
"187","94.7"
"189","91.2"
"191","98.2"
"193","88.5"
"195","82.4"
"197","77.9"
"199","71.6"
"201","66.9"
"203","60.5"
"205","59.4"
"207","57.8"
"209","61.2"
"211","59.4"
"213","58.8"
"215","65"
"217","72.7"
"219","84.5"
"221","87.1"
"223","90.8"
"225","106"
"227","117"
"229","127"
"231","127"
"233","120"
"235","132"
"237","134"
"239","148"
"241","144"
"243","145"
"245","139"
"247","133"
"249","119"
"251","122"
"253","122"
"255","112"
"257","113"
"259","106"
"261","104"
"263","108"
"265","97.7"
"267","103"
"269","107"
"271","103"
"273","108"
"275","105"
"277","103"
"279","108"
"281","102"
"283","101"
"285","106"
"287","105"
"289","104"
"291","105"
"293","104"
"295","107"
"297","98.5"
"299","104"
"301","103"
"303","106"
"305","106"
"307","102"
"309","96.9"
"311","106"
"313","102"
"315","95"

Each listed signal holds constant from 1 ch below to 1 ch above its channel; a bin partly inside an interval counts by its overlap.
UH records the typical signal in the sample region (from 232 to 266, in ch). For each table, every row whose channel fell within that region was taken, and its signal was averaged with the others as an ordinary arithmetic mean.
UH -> 123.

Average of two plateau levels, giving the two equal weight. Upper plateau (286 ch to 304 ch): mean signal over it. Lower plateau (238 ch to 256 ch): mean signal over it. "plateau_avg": 118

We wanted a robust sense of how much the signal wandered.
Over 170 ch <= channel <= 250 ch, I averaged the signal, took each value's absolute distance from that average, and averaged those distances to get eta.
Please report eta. 23.4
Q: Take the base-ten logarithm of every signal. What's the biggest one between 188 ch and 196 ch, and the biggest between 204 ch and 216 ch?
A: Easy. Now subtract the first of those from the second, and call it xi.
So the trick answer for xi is -0.18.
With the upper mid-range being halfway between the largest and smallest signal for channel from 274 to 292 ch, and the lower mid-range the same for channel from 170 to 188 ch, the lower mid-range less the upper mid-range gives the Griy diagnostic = -23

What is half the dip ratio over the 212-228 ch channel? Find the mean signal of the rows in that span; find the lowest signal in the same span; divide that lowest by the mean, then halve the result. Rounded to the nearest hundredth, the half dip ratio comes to 0.34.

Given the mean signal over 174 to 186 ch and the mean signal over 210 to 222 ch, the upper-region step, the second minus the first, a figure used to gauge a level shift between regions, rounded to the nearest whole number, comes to -18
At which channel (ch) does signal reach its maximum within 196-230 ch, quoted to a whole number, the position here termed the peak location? 229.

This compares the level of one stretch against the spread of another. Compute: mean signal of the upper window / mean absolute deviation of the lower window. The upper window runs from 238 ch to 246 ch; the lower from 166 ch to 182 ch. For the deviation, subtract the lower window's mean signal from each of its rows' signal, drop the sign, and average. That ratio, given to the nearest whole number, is 12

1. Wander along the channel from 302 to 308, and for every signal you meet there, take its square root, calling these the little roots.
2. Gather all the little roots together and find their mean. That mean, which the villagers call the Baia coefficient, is 10.2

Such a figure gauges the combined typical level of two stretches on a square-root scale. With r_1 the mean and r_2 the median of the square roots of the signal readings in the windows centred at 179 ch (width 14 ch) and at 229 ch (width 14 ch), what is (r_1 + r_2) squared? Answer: 410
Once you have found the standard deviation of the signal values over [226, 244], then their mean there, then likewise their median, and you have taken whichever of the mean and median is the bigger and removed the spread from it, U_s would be 122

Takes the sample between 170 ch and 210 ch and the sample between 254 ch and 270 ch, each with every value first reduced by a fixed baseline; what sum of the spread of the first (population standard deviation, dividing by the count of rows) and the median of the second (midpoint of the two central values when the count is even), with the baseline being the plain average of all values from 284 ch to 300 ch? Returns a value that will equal 16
